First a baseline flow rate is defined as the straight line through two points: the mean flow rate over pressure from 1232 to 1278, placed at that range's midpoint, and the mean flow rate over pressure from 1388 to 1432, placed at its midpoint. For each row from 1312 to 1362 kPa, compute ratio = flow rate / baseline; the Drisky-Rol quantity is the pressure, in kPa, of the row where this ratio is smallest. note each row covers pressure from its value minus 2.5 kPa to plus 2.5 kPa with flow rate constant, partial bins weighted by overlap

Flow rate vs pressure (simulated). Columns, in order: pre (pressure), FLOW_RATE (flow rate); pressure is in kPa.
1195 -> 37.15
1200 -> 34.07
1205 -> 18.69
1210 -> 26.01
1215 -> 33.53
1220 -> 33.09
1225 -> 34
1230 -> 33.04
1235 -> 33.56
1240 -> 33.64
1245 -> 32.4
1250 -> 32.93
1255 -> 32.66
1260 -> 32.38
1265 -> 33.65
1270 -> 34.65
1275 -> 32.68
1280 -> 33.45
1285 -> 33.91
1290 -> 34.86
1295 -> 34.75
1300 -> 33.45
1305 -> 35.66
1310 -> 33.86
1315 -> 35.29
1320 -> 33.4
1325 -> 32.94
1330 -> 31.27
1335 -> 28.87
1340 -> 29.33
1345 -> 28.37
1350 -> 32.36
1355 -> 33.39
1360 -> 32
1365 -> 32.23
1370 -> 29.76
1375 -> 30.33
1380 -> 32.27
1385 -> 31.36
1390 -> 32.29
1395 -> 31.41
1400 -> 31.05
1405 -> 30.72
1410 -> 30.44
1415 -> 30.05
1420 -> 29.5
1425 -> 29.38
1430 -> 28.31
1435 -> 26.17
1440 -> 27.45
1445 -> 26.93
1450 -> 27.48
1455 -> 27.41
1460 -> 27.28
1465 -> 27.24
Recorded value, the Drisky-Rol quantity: 1345 kPa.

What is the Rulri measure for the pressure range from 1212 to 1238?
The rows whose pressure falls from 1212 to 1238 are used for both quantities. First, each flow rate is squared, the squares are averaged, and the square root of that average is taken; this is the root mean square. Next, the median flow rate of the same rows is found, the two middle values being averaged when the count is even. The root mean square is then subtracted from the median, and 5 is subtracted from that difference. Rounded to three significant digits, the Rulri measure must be -4.92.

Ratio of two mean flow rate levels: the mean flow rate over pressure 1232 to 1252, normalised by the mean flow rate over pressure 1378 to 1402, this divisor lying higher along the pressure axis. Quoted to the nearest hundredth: 1.05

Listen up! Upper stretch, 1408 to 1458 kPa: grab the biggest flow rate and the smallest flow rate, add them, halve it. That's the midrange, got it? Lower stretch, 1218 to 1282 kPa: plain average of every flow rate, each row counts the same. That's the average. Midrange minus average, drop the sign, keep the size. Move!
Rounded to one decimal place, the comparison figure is 4.9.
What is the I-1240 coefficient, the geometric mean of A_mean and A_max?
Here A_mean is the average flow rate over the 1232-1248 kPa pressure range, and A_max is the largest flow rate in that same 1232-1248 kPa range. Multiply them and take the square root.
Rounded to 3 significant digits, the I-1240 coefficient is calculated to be 33.4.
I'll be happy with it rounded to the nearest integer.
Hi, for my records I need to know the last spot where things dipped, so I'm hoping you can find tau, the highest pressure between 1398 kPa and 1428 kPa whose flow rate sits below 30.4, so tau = 1425 kPa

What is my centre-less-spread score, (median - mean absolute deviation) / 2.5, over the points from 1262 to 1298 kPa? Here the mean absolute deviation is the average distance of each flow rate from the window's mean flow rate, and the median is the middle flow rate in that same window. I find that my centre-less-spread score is 13.3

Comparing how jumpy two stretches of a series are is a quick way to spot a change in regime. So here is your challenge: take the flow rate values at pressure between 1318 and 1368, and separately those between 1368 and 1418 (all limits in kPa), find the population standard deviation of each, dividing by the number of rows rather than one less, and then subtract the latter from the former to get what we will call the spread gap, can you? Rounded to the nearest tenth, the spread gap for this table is 1.0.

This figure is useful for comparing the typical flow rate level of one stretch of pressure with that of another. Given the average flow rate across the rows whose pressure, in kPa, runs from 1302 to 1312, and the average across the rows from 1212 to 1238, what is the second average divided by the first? 0.96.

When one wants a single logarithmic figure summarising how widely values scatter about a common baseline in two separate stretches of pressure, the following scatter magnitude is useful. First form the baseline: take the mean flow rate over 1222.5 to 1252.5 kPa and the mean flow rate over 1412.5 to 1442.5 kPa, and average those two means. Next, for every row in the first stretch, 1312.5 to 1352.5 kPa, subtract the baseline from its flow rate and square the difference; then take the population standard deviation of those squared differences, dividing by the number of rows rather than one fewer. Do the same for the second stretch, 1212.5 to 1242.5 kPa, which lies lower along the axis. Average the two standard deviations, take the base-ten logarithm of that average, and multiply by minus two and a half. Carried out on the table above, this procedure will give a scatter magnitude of -1.4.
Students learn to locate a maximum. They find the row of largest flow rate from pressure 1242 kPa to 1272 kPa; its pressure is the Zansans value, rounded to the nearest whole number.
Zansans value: 1270 kPa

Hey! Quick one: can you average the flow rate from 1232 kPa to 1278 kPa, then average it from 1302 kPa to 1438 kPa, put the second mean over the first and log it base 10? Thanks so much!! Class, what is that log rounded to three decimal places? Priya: -0.027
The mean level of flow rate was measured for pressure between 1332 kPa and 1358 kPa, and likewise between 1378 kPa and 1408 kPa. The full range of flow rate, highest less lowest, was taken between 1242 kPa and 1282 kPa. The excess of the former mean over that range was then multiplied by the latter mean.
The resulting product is 889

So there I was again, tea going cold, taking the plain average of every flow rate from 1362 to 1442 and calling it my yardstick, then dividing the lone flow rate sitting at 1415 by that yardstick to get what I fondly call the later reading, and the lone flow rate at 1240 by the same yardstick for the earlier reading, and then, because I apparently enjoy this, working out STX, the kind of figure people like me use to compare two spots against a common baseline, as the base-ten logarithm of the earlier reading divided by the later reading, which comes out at 0.049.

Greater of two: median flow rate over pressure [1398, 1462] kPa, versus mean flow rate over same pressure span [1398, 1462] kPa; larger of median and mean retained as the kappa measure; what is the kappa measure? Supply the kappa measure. 28.6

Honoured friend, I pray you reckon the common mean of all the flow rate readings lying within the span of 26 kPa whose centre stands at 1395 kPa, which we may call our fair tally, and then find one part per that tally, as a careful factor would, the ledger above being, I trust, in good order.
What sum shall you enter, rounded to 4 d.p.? 0.0319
